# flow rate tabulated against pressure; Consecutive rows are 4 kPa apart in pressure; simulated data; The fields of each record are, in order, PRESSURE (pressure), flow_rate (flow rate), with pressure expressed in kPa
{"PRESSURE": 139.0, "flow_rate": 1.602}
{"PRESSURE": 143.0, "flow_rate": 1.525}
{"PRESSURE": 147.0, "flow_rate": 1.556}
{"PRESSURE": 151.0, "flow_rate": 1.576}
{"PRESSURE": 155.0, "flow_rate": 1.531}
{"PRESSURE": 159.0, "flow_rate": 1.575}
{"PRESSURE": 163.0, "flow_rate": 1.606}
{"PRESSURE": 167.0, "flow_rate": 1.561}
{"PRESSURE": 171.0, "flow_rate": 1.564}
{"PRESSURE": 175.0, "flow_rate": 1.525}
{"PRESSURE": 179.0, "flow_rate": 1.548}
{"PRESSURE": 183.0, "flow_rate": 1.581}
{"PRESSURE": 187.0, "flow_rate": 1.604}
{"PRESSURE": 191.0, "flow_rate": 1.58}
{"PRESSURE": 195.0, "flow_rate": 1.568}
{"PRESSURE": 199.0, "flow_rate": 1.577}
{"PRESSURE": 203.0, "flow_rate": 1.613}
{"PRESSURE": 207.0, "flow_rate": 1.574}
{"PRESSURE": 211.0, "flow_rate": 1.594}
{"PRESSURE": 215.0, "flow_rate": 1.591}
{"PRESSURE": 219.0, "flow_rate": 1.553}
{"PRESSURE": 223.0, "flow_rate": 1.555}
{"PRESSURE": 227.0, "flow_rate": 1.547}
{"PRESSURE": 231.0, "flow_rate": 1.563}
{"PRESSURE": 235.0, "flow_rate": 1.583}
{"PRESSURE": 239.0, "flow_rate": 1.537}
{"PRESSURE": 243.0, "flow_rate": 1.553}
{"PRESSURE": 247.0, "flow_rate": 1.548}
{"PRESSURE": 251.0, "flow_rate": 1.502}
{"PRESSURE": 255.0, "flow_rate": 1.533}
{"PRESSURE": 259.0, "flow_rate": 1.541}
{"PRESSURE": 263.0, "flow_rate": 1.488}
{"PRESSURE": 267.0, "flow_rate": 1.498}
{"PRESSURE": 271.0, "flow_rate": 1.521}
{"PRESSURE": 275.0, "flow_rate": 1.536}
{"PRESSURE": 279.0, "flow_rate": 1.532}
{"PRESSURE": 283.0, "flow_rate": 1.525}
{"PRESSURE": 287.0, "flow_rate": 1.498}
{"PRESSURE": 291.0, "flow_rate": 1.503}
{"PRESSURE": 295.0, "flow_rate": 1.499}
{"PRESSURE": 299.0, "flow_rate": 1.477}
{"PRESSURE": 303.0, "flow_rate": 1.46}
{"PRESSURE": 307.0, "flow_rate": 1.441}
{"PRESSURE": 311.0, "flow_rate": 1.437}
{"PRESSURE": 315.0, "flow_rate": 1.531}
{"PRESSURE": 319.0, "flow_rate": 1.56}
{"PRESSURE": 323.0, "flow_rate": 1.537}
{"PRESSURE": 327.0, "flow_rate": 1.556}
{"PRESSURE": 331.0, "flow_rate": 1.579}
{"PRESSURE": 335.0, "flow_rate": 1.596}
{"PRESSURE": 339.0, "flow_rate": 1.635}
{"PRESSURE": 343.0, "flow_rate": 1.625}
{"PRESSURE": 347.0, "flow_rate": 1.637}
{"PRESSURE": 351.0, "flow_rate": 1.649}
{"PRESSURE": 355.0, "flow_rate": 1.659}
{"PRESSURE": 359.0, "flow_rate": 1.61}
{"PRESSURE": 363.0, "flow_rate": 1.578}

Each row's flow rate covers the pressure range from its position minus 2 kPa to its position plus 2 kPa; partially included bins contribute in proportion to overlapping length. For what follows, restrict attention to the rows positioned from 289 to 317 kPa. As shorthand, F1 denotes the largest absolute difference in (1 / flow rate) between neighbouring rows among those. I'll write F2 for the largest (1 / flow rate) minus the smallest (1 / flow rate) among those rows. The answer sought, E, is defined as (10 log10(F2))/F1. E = -320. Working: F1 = 0.043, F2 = 0.043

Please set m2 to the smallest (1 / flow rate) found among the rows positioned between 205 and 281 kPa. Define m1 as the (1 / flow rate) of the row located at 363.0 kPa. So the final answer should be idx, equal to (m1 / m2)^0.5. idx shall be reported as 1.01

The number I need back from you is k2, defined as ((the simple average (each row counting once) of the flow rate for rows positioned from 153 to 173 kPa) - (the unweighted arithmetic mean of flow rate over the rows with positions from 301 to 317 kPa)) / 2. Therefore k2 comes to 0.05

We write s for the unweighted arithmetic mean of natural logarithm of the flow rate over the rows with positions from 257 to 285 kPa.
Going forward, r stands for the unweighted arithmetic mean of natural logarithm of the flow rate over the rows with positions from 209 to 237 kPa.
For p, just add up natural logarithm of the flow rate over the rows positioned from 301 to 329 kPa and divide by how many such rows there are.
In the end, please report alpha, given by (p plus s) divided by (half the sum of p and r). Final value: 1.93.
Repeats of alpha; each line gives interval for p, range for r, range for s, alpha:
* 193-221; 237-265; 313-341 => 2.06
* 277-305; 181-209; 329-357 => 2.06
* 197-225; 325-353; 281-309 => 1.83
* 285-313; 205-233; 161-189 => 2.00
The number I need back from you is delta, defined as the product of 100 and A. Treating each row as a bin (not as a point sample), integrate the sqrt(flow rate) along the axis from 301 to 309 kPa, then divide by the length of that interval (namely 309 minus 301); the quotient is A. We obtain 120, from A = 1.20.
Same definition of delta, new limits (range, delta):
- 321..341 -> 126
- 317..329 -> 125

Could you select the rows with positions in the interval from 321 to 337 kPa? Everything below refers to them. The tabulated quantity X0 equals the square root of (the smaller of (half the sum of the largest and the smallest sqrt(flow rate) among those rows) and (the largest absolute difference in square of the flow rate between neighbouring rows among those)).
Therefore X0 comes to 0.27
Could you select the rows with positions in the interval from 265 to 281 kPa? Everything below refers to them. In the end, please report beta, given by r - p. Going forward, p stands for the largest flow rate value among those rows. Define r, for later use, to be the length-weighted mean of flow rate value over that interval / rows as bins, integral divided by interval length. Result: -0.014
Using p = 1.536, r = 1.52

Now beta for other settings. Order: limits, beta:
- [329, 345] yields -0.026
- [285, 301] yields -0.009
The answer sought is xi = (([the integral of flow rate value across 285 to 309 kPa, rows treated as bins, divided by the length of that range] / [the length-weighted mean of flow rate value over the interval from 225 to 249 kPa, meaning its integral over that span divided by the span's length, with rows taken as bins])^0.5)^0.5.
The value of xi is 0.99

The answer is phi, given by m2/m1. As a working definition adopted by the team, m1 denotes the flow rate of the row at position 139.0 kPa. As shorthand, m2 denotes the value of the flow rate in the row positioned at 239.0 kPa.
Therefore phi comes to 0.96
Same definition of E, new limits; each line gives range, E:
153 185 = -811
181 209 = -1139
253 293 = -708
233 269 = -603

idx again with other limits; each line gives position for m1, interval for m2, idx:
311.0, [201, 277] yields 1.06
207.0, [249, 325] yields 1.00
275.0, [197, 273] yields 1.02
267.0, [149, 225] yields 1.04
